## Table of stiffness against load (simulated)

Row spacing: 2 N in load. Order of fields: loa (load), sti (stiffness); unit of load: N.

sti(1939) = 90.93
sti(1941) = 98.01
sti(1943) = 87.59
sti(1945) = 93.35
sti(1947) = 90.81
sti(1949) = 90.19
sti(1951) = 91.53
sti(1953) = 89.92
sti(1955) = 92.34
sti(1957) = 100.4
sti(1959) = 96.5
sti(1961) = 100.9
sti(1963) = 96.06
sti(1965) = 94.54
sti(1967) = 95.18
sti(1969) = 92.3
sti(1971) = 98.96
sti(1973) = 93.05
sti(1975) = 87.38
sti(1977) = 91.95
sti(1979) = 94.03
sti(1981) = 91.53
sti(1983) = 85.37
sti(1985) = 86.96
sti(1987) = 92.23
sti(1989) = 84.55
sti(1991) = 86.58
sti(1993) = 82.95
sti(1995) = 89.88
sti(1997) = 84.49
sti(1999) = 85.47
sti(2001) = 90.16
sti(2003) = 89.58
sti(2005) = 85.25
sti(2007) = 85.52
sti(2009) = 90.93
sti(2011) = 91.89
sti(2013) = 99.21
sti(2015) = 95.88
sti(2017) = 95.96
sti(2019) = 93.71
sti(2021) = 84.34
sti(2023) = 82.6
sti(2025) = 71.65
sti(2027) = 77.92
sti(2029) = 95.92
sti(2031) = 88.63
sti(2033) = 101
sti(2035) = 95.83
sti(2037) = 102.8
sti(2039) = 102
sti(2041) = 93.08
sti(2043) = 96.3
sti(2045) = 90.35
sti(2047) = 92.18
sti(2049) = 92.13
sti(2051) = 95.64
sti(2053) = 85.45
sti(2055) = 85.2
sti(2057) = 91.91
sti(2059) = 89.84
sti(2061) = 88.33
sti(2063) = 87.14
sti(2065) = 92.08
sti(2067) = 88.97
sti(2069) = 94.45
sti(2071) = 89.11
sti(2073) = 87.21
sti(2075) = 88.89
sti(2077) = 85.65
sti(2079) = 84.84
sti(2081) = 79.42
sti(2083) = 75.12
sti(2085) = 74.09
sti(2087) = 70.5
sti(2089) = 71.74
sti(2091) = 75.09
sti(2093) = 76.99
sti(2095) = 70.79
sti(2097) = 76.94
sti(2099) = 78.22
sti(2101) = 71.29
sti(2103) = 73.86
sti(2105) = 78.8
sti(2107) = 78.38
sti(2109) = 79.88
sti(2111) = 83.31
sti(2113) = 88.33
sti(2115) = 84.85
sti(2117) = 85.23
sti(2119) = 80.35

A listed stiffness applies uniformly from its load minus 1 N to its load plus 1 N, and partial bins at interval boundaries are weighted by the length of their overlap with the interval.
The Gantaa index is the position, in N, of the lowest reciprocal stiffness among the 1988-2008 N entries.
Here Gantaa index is 2001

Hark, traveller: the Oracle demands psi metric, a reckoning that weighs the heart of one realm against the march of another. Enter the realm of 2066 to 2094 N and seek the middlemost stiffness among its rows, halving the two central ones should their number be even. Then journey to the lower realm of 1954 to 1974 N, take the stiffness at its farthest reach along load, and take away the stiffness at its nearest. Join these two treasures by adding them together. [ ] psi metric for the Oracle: 83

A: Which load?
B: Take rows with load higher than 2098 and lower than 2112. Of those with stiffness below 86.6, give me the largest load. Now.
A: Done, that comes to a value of 2111 N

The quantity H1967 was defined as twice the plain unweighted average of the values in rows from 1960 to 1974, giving 192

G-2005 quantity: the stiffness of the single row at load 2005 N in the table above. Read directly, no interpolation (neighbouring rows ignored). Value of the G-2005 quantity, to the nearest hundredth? 85.25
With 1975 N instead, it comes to 87.38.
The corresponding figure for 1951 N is 91.53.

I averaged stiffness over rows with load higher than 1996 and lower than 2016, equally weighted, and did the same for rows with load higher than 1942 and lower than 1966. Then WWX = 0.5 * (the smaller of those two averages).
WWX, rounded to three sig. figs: 44.9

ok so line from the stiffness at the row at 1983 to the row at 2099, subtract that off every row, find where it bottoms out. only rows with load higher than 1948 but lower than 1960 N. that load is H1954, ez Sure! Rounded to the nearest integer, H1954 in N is 1953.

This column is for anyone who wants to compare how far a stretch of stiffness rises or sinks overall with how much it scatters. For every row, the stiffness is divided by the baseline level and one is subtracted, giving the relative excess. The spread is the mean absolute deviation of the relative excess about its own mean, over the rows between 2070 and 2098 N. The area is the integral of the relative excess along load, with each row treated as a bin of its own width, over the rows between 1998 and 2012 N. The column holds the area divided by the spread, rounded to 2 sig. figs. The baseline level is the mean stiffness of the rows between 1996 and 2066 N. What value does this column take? -5.2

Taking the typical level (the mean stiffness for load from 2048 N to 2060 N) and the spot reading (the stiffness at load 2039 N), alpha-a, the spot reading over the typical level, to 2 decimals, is 1.13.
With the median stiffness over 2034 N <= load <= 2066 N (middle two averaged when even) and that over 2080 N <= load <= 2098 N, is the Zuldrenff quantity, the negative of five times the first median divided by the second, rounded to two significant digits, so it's -6.1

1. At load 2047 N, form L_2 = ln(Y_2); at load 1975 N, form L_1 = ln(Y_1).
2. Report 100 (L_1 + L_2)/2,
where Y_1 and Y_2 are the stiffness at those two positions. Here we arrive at 450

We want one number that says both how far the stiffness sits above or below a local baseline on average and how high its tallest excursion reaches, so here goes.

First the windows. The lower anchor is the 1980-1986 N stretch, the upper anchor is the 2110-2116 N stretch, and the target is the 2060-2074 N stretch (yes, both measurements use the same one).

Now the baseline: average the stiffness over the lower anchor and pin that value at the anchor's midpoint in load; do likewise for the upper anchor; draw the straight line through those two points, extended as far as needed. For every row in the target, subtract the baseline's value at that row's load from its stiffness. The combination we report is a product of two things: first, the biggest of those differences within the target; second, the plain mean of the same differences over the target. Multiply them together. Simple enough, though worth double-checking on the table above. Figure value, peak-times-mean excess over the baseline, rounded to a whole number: 26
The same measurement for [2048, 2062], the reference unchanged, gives 29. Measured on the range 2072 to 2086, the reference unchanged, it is -11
